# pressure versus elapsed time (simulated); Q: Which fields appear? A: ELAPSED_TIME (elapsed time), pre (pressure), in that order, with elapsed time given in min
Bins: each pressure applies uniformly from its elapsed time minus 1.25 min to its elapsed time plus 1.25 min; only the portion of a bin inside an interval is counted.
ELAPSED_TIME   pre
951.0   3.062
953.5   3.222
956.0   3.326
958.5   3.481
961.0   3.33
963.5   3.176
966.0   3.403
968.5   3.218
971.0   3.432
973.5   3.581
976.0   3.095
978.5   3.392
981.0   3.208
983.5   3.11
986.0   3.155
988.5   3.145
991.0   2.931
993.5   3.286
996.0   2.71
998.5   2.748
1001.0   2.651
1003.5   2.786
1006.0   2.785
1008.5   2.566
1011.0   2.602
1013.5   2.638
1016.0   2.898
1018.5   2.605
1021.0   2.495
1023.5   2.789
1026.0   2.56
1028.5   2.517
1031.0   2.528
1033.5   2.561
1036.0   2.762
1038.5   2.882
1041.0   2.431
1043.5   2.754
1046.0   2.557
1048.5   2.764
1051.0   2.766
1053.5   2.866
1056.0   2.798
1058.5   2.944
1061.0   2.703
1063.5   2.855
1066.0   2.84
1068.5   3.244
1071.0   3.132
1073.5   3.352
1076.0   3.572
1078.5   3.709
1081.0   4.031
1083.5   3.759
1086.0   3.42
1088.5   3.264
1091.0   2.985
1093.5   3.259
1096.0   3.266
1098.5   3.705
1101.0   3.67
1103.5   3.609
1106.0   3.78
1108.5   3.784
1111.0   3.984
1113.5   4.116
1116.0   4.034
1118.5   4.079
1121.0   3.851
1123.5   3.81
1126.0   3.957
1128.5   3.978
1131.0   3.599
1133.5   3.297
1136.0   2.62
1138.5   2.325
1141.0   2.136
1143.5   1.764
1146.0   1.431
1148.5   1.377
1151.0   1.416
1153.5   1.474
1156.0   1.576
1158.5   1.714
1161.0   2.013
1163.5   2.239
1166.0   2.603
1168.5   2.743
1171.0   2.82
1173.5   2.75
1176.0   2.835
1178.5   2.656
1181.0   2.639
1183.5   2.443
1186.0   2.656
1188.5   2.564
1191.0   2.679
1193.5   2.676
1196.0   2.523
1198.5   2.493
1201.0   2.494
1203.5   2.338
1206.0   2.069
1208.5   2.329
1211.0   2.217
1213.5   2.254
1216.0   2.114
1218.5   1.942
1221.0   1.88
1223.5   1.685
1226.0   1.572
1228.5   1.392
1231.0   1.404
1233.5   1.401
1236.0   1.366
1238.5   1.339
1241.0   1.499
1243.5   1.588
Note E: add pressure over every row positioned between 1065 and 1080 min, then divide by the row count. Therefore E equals 3.3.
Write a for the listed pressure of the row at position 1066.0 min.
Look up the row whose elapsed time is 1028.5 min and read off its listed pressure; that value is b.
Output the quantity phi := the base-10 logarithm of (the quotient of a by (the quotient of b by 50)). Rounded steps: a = 2.84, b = 2.517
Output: 1.75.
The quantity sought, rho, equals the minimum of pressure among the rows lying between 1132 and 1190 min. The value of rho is 1.377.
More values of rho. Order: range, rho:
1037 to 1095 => 2.431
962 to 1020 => 2.566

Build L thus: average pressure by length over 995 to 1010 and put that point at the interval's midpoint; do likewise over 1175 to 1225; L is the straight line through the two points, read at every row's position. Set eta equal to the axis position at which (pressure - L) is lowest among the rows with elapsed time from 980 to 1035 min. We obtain 1021.0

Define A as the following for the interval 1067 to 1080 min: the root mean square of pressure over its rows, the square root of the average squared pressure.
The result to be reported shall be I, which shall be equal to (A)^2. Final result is 12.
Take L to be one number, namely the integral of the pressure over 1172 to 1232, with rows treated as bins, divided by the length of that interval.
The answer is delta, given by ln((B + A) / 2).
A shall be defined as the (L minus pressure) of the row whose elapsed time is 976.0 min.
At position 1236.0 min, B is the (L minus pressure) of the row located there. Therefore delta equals -3.0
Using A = -0.8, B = 0.9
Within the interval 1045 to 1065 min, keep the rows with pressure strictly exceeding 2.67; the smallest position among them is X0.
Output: 1048.5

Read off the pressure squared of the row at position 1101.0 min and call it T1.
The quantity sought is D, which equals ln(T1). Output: 2.6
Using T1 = 13.5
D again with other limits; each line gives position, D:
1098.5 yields 2.6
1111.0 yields 2.8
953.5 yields 2.3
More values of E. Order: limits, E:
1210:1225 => 2.0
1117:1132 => 3.9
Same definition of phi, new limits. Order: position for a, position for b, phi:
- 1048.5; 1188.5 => 1.73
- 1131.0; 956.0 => 1.73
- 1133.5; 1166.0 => 1.80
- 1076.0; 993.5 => 1.74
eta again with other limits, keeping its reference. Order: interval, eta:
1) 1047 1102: 1061.0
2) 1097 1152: 1148.5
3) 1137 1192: 1148.5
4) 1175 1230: 1228.5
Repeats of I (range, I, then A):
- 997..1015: 7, 2.7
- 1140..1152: 3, 1.7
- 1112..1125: 16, 4.0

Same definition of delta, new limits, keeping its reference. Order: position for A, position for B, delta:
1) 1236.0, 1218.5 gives -0.5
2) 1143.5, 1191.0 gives -2.8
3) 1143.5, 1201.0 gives -1.9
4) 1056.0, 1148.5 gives -1.6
